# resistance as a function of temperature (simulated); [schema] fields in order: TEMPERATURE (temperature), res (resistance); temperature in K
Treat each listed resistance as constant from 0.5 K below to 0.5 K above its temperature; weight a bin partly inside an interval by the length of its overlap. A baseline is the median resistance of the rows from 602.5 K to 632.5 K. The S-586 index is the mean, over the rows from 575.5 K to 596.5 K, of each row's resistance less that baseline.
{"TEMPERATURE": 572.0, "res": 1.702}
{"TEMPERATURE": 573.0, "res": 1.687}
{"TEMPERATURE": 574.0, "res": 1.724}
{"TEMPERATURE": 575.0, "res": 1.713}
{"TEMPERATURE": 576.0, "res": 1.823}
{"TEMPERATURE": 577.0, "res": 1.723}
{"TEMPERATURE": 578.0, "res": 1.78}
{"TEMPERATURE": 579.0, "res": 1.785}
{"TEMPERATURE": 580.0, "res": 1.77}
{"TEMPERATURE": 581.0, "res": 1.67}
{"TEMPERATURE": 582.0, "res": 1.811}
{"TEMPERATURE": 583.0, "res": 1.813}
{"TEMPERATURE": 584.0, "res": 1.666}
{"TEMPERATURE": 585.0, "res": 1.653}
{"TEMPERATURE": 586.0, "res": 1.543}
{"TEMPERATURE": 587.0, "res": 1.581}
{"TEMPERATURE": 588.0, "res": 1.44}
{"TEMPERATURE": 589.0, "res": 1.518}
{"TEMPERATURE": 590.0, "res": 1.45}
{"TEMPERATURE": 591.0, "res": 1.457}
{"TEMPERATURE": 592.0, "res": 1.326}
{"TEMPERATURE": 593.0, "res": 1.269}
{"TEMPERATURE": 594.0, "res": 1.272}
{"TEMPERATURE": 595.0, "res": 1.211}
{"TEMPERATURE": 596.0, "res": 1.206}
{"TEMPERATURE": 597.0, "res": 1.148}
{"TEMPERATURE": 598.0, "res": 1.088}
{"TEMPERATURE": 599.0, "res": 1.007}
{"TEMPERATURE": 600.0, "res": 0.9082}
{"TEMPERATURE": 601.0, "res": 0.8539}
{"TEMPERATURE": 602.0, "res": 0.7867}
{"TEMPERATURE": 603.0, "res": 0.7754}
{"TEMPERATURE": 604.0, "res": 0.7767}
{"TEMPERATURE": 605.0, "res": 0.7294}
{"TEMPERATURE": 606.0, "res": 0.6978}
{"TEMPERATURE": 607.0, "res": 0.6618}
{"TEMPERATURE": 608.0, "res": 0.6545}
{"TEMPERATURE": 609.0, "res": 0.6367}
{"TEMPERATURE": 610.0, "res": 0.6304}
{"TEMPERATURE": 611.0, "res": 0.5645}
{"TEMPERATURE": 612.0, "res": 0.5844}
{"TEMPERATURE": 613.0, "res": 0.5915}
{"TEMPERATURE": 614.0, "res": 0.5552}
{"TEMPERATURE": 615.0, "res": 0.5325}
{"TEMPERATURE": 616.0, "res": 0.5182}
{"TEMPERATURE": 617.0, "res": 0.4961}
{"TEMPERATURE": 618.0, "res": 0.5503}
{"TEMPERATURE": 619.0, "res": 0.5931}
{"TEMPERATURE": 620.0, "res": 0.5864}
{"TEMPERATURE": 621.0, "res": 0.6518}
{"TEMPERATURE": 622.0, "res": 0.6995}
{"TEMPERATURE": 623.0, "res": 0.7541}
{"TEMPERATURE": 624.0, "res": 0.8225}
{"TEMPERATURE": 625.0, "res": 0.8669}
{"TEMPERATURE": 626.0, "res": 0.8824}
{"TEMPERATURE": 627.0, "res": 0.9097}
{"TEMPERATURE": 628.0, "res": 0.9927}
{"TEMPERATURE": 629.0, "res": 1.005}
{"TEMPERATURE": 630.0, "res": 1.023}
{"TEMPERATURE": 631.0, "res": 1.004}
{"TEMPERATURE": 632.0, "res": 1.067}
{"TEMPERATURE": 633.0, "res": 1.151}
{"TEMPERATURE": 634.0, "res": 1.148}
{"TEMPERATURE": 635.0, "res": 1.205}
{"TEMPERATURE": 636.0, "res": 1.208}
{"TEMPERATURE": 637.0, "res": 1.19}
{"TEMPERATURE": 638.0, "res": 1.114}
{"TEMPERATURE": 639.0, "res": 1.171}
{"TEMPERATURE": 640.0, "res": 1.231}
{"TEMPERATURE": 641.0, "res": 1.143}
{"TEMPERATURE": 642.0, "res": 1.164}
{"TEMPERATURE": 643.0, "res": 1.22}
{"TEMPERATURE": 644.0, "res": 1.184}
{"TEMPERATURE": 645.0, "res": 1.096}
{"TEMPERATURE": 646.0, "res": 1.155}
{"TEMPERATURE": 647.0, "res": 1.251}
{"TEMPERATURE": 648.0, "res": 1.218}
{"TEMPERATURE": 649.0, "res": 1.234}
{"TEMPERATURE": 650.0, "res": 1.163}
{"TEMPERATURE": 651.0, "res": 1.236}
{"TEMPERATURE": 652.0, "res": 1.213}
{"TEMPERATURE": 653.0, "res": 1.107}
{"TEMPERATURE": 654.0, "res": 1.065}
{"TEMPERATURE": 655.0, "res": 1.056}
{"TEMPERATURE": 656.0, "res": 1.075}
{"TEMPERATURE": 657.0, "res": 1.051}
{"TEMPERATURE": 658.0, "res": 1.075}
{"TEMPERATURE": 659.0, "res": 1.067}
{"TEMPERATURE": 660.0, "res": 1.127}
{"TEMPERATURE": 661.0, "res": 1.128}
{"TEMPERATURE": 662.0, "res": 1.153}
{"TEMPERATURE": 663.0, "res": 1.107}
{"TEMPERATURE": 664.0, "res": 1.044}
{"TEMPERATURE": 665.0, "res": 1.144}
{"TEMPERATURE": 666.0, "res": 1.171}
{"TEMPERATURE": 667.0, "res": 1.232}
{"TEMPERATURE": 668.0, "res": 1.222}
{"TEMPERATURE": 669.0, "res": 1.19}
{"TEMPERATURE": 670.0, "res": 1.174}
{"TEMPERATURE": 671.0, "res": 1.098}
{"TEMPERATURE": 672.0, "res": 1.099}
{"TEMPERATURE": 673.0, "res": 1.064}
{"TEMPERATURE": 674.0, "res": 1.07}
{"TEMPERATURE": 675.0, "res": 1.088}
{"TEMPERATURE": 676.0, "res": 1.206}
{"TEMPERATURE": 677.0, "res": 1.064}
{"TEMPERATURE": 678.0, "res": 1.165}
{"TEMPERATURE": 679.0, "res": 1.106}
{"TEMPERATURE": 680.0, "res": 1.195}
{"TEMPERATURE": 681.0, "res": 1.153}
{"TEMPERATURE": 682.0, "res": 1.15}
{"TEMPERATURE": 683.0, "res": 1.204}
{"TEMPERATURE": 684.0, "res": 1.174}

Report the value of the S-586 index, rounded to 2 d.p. 0.88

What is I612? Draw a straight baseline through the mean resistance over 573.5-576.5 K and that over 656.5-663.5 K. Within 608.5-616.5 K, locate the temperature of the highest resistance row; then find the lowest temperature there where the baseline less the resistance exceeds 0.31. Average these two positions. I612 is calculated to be 609.0 K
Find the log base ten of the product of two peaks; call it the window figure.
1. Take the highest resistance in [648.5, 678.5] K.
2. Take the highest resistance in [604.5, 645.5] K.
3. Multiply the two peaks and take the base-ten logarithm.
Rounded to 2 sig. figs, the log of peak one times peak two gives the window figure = 0.18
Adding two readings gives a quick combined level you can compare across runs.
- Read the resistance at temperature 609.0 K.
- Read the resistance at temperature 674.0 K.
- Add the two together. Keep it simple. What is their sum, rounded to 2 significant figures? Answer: 1.7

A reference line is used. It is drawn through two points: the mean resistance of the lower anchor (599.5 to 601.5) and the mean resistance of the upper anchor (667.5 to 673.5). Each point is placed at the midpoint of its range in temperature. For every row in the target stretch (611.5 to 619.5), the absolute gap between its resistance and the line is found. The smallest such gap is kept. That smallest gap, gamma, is 0.34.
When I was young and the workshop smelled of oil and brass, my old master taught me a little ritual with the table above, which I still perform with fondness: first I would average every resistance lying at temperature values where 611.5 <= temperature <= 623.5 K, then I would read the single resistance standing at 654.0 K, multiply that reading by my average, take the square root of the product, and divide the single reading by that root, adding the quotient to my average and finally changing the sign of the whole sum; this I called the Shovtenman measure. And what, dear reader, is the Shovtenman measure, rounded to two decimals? -1.93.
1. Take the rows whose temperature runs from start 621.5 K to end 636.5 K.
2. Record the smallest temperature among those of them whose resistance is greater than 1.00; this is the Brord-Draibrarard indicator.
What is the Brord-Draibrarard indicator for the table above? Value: 629.0 K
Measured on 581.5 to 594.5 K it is 582.0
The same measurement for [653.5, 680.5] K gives 654.0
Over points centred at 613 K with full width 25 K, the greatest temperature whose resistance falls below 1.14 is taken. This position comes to 625.0 K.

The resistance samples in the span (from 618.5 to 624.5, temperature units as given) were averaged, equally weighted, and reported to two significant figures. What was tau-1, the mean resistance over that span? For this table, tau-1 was 0.68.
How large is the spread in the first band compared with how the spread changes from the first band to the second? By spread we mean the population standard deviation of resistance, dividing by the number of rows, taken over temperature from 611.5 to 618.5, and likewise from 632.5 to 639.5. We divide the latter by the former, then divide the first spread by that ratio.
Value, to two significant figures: 0.032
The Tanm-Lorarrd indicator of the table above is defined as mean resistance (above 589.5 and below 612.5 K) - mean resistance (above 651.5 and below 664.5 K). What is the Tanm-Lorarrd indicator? -0.2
